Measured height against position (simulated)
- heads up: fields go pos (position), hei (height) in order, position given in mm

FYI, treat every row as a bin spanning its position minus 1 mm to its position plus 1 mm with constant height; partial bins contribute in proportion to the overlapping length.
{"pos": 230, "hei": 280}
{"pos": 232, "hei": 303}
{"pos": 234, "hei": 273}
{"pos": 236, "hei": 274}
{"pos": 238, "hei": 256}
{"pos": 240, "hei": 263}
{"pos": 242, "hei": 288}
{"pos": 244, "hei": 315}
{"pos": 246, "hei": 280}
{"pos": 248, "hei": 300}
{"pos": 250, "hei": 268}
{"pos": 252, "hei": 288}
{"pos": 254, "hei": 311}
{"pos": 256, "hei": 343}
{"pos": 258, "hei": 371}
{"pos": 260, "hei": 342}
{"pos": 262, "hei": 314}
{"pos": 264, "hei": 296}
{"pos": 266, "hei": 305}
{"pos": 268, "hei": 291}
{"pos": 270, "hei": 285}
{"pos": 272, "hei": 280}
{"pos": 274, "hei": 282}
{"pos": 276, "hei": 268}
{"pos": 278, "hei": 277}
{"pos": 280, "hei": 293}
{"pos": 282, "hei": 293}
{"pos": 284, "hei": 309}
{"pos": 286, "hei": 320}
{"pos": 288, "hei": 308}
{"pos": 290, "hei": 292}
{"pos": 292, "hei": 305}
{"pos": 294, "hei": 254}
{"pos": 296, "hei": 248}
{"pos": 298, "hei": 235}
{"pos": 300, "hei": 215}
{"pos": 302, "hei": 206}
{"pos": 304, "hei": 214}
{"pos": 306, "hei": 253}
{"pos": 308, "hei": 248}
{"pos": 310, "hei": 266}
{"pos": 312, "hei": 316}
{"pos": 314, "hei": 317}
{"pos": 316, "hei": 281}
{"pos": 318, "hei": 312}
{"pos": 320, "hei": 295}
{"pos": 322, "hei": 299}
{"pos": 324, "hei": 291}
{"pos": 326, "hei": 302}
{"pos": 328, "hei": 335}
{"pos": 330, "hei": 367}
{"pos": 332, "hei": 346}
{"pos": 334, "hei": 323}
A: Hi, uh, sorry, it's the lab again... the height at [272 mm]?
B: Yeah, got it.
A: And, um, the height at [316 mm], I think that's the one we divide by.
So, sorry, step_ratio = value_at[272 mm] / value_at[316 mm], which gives 1.00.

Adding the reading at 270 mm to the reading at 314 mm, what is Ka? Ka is 602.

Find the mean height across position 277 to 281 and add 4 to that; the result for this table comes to 289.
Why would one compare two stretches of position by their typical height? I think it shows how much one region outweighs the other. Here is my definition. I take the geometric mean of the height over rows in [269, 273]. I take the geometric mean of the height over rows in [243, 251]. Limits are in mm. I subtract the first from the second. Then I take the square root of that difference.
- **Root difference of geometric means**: 2.8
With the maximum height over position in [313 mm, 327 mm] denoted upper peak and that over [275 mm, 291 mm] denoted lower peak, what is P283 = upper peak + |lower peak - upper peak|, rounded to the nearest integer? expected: 320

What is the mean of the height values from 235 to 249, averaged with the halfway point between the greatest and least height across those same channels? 284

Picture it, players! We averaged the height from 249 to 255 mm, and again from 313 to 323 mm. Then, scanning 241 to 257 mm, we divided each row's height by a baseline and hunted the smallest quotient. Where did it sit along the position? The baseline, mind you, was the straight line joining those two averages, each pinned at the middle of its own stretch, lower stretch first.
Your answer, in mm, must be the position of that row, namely 250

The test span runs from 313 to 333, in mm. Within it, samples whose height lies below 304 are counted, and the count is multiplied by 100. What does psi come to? 500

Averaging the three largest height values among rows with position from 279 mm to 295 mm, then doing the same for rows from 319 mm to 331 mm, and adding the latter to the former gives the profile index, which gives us 647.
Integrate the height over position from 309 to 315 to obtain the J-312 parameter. 1798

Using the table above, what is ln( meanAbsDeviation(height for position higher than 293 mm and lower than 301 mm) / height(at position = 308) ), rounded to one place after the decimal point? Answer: -2.9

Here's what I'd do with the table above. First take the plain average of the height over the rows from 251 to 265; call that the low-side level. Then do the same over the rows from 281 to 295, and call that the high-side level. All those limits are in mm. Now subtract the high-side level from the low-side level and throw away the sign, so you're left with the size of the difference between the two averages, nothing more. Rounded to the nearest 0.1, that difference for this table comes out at 26.3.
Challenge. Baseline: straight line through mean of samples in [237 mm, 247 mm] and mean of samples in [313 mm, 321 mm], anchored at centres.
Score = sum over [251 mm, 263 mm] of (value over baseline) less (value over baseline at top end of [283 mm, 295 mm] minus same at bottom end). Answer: 7.1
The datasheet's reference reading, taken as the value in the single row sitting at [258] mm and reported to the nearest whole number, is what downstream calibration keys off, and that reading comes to 371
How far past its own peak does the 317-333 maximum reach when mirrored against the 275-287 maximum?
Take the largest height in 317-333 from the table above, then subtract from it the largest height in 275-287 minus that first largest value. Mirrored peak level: 414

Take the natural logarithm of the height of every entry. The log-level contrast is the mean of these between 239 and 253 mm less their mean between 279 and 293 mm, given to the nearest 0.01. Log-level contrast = -0.06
